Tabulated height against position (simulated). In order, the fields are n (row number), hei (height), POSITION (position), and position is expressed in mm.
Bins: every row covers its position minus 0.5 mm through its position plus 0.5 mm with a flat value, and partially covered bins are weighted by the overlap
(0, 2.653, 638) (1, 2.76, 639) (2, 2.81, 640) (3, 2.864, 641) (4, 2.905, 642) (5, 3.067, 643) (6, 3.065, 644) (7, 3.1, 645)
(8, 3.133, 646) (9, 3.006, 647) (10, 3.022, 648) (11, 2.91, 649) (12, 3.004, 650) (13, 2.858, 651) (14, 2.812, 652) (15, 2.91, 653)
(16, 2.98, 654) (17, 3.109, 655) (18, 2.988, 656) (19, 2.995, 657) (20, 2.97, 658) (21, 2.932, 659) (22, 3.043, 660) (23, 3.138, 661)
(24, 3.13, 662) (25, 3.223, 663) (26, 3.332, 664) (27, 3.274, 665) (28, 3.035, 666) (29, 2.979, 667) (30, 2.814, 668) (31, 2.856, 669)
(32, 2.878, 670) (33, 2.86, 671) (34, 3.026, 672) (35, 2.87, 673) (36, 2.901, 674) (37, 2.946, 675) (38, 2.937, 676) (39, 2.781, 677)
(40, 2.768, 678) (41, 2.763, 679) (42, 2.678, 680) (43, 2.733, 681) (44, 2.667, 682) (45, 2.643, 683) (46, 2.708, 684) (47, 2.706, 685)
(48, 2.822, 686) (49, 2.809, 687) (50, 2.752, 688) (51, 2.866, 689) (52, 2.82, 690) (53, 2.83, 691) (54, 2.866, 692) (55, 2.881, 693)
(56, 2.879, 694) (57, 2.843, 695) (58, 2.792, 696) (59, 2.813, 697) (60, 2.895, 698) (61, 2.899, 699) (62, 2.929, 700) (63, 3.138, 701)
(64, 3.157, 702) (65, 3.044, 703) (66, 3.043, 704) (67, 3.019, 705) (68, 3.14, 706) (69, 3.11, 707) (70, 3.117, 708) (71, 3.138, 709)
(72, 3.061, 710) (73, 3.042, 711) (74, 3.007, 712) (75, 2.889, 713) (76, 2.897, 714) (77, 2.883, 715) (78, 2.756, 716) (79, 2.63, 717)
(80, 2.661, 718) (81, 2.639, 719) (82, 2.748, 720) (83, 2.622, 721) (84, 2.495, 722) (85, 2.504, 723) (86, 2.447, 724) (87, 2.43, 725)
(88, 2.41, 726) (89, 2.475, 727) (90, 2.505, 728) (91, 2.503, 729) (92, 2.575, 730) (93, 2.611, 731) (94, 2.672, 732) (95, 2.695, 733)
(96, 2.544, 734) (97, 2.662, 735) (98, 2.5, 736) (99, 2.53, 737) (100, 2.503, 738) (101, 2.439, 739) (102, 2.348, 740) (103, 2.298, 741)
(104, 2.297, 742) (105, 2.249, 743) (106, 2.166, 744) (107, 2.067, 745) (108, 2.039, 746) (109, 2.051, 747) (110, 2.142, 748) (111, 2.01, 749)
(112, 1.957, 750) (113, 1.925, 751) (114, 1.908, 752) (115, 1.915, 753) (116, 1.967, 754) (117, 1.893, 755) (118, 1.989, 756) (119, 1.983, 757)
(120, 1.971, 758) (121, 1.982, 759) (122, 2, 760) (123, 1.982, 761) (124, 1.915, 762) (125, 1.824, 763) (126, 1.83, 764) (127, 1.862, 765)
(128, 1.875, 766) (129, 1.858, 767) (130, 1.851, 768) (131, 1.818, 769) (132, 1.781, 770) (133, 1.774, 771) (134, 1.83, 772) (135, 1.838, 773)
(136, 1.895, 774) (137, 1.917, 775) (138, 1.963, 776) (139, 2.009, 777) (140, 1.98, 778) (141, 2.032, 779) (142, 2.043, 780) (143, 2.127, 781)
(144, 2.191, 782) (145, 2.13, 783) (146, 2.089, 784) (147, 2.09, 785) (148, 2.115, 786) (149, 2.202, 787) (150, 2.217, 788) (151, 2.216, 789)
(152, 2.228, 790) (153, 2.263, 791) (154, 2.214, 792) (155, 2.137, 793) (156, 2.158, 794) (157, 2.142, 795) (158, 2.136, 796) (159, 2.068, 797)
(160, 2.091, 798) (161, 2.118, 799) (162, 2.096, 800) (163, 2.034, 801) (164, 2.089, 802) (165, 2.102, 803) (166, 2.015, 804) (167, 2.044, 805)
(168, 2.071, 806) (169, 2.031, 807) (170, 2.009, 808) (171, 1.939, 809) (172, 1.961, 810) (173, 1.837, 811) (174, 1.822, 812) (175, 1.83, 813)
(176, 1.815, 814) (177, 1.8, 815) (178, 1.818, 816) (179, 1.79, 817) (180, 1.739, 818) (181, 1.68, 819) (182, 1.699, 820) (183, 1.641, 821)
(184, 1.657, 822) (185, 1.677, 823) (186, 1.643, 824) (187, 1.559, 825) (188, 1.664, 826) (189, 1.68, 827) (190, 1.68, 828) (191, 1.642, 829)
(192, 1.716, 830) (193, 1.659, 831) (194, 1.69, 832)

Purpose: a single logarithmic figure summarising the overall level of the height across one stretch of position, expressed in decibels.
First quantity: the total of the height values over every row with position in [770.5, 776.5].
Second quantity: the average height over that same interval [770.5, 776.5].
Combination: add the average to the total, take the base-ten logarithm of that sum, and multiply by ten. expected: 11.2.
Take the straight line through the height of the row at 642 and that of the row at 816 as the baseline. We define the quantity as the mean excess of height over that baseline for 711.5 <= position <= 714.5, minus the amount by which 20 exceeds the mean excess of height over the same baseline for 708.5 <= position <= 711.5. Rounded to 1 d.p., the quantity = -18.9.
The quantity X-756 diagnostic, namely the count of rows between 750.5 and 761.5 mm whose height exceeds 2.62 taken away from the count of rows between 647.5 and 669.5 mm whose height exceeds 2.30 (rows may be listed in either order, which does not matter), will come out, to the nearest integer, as 22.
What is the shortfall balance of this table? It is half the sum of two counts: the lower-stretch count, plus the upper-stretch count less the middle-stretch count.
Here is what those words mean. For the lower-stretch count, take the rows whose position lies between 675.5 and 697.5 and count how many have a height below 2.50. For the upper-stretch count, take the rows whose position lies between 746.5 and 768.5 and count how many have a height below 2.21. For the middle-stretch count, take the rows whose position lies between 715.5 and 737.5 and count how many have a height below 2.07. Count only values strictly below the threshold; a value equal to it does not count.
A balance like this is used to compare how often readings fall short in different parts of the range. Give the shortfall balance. 11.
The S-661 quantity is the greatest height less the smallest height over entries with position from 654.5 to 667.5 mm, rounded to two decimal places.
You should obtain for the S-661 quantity 0.40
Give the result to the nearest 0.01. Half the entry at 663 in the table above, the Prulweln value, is 1.61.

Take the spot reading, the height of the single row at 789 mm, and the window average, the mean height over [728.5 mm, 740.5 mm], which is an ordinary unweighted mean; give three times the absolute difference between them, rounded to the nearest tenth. 1.0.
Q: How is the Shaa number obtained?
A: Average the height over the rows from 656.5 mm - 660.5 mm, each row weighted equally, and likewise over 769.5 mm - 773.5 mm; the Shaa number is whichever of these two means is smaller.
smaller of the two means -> 1.81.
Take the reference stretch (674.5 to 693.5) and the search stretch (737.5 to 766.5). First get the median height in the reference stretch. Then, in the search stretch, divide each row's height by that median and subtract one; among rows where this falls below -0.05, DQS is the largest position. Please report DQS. 766 mm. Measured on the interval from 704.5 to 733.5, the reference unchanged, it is 731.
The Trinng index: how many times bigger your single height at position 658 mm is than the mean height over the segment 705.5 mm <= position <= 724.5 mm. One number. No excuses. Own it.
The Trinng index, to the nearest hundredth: 1.05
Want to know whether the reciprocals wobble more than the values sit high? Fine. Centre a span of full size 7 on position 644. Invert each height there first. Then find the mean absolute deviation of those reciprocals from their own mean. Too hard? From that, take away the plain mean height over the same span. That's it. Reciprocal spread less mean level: -3.0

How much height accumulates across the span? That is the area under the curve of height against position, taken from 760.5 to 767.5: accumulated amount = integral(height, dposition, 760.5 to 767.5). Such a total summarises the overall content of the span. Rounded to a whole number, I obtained 13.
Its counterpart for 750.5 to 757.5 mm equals 14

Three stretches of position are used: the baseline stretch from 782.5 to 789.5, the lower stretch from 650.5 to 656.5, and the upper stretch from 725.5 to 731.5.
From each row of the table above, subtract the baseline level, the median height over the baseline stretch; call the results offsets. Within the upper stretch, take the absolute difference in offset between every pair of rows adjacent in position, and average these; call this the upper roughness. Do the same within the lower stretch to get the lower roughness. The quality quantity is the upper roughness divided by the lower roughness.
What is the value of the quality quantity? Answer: 0.44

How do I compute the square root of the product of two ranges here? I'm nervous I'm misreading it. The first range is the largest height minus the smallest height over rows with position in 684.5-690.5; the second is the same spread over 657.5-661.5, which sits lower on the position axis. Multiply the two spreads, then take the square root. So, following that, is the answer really 0.18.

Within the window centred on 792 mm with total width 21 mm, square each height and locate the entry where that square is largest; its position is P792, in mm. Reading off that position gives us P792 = 791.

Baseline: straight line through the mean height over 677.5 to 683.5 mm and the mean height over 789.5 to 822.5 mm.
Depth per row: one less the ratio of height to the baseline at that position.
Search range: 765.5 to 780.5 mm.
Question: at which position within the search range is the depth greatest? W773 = 771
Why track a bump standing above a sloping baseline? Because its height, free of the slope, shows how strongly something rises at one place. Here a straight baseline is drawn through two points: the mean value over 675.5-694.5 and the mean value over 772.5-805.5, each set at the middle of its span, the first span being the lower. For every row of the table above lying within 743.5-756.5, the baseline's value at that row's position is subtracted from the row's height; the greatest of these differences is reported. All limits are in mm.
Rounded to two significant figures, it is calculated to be -0.22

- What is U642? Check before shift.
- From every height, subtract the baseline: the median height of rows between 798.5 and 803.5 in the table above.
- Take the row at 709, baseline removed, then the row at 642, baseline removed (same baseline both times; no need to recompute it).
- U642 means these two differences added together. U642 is 1.9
